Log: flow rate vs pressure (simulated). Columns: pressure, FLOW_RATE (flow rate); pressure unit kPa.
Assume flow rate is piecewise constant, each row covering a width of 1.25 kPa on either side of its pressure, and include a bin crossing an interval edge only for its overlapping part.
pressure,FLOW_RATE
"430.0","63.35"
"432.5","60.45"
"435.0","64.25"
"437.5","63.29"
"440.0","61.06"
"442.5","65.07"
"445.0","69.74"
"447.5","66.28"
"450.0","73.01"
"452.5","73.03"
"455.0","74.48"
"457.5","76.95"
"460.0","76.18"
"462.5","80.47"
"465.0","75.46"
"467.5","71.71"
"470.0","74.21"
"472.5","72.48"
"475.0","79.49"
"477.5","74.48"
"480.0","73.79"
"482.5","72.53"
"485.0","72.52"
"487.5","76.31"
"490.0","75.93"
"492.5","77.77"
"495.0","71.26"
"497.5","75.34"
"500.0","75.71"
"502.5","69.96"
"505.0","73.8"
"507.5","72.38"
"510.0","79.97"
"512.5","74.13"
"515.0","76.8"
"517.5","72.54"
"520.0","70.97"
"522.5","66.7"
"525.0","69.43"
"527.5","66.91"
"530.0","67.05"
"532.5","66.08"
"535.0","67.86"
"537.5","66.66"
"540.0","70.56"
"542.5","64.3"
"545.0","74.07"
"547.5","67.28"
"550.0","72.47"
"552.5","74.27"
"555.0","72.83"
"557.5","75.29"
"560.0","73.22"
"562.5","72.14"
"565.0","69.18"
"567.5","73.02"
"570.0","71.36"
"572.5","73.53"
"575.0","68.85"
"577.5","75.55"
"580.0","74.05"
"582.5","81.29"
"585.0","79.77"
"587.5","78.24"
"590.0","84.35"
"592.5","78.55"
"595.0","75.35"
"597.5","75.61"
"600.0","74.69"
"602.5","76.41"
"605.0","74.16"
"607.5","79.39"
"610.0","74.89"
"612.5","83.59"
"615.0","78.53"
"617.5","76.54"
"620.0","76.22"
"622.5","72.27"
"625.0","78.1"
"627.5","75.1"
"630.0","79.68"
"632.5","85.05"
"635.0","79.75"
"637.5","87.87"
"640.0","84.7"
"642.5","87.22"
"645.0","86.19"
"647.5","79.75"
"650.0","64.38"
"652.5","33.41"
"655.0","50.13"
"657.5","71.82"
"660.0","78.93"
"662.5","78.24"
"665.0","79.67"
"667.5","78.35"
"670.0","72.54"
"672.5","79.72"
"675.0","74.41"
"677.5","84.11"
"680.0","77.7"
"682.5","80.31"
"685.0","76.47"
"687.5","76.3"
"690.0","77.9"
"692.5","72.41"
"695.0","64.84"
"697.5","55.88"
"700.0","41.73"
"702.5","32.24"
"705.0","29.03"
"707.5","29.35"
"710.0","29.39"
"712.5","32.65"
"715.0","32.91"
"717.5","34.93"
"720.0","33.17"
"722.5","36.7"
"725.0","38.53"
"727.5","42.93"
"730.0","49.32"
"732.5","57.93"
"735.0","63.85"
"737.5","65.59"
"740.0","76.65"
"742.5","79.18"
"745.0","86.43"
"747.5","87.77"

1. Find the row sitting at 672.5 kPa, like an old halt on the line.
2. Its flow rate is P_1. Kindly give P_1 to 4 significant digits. 79.72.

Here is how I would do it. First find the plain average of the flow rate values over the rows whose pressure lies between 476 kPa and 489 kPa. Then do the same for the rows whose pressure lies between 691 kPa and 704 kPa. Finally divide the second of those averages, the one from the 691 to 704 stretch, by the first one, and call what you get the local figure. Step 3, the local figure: 0.72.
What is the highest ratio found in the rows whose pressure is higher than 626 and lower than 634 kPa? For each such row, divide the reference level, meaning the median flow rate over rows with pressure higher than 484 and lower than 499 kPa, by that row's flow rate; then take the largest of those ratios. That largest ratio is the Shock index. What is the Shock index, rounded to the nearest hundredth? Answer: 1.01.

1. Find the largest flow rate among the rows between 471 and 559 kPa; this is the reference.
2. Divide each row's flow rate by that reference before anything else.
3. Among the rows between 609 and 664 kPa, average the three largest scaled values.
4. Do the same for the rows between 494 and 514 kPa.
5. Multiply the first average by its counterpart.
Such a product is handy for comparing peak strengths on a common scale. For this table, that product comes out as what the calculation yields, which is 1.05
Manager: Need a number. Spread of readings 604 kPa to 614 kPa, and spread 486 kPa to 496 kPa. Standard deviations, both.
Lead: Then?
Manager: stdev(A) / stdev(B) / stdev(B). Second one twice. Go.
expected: 0.6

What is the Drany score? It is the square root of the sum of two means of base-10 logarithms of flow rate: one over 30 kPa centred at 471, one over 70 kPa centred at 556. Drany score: 1.93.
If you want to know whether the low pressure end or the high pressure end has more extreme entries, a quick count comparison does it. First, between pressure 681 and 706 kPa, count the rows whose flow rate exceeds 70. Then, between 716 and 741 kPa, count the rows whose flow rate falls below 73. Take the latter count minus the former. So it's 4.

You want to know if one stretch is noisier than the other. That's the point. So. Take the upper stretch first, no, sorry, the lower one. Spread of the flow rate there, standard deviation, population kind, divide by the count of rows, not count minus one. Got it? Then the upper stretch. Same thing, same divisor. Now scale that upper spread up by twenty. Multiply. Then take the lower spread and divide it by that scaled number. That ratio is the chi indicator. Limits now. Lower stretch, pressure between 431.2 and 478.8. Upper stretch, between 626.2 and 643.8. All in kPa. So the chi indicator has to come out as 0.068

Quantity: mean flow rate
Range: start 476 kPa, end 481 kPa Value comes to 74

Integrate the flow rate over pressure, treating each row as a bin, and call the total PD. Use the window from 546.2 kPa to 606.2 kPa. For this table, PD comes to 4479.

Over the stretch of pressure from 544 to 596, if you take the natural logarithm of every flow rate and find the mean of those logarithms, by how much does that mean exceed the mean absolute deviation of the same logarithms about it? 4.27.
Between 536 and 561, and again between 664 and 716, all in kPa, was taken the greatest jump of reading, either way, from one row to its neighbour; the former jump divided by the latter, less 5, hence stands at -4.3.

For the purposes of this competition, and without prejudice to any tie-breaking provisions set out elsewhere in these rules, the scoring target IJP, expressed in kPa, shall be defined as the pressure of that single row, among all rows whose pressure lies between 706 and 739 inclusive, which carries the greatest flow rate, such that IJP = 737.5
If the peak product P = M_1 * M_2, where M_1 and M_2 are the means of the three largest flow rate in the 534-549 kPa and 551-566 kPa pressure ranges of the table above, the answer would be 5260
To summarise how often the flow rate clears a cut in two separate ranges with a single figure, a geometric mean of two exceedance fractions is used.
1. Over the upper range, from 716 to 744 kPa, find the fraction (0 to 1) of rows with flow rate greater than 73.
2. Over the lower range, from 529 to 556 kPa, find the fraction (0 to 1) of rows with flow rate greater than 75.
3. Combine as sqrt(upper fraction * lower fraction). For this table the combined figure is 0.0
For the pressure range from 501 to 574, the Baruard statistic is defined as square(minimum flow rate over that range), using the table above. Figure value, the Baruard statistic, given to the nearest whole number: 4134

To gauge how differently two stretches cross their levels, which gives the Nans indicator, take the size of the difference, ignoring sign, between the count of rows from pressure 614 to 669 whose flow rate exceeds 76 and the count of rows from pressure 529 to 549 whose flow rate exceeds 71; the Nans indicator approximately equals 15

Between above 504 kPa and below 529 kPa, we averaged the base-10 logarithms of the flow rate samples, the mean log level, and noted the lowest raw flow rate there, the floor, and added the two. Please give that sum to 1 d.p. 68.6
